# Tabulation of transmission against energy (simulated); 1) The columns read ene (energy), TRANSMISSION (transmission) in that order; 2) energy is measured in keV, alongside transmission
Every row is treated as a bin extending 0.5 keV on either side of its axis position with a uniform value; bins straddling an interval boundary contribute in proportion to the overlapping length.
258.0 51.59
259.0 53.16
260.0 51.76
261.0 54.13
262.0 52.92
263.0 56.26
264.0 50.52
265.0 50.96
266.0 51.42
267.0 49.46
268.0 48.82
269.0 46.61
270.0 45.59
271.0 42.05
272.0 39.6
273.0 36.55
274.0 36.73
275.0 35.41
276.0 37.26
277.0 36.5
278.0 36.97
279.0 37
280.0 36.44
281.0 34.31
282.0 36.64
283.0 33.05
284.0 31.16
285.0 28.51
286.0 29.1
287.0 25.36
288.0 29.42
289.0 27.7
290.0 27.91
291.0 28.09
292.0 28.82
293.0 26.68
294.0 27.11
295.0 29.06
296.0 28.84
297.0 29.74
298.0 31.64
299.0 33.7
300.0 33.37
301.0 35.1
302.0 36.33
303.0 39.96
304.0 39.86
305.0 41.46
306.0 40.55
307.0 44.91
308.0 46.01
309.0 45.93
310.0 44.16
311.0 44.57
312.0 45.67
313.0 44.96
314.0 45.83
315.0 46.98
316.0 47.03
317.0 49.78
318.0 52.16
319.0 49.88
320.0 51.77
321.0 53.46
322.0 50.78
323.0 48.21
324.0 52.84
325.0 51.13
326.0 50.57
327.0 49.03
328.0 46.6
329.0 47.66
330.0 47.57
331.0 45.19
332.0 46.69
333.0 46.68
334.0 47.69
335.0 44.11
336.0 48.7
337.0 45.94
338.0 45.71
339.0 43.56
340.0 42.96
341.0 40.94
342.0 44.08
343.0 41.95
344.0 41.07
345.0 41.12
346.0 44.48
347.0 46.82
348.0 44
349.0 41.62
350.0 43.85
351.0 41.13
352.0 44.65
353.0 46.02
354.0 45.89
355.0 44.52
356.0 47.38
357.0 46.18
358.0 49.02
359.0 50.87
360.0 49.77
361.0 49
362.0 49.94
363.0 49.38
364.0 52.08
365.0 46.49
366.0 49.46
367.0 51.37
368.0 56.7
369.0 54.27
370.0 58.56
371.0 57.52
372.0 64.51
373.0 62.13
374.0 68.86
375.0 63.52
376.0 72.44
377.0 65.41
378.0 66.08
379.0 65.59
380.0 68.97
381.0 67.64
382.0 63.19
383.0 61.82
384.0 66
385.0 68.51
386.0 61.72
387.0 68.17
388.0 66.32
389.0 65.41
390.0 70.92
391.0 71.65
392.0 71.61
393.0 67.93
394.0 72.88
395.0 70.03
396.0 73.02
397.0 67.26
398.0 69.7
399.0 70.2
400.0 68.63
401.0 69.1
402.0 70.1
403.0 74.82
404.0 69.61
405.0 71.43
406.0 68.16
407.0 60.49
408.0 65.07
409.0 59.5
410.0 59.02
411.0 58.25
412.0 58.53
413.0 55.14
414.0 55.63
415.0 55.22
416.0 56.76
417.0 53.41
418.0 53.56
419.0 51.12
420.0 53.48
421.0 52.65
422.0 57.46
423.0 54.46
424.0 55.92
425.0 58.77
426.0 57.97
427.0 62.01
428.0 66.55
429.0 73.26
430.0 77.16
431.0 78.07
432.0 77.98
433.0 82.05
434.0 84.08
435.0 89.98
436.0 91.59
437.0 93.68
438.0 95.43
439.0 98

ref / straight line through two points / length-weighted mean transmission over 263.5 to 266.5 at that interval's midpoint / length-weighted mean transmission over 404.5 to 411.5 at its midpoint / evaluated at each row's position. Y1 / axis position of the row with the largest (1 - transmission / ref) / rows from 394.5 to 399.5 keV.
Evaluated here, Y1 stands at 397.0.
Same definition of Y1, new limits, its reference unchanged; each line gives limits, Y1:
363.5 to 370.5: 365.0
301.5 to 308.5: 302.0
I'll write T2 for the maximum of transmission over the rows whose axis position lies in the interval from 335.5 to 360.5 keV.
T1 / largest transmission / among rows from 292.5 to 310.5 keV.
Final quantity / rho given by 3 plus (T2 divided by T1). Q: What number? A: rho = 4.11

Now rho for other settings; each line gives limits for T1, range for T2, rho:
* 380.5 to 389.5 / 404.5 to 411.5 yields 4.04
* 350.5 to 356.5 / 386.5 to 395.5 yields 4.54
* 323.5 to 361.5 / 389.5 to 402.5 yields 4.38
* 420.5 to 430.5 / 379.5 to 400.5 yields 3.95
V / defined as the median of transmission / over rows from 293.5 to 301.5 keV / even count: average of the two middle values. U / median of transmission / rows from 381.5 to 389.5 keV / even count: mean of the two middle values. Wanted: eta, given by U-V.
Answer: 35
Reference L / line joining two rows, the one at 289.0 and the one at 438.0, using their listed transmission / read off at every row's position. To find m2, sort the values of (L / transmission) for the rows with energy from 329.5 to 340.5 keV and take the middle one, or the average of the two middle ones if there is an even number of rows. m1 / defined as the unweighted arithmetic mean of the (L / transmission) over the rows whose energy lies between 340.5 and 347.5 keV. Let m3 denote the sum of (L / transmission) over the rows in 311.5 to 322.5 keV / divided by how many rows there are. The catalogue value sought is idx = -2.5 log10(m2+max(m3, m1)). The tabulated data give -0.89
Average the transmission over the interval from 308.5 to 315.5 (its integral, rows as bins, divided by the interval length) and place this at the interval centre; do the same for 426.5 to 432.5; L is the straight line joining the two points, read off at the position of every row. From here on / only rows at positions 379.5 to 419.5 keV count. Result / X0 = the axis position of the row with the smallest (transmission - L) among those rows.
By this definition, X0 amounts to 419.0 keV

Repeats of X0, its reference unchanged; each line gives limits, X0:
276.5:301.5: 293.0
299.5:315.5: 300.0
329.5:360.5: 351.0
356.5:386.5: 365.0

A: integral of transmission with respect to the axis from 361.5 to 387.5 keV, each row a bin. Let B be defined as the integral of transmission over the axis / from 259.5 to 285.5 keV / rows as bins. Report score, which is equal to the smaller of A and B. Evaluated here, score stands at 1097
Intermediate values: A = 1580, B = 1097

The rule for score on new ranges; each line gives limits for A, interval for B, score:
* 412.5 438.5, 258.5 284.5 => 1121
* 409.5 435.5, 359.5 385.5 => 1549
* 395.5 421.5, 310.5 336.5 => 1256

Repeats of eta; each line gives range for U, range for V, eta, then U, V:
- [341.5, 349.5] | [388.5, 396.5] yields -28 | 43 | 71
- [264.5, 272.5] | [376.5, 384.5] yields -18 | 48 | 66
